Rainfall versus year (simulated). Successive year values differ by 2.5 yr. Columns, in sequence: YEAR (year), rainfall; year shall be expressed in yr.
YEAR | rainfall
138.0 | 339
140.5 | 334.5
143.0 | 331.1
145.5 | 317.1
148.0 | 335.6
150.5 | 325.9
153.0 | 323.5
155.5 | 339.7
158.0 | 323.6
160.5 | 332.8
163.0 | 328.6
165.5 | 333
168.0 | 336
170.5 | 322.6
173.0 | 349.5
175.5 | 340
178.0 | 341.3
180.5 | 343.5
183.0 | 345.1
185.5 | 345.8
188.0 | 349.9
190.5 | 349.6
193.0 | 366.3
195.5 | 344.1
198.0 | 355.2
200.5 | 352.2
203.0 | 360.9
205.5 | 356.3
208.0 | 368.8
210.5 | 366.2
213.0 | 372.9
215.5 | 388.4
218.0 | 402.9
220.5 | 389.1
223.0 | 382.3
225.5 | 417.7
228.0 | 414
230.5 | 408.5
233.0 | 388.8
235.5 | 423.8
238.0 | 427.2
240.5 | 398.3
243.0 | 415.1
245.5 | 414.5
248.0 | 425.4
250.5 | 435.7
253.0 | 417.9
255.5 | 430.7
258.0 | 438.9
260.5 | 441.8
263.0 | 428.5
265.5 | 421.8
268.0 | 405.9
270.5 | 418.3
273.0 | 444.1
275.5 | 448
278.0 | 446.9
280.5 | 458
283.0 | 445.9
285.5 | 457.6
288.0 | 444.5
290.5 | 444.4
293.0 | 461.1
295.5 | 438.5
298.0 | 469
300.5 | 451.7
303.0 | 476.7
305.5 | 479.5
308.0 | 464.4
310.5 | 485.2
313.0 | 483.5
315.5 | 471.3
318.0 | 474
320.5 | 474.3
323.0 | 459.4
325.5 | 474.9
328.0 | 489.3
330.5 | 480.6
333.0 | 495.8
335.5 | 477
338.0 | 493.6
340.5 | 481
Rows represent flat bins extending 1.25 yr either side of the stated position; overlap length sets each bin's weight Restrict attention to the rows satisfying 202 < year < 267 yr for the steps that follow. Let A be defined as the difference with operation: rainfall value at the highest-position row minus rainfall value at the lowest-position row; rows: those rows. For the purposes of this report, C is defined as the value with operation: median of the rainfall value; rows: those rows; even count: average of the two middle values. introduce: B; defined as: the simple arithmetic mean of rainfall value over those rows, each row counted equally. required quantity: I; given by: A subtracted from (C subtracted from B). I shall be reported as -70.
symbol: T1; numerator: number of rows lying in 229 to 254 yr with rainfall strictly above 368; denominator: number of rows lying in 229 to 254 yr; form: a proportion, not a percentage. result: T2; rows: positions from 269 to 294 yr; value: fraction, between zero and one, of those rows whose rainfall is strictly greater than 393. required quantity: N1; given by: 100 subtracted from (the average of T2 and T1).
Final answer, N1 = -99.0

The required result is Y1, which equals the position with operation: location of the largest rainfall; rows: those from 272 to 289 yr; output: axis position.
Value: 280.5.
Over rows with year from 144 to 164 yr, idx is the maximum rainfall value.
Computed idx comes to 339.7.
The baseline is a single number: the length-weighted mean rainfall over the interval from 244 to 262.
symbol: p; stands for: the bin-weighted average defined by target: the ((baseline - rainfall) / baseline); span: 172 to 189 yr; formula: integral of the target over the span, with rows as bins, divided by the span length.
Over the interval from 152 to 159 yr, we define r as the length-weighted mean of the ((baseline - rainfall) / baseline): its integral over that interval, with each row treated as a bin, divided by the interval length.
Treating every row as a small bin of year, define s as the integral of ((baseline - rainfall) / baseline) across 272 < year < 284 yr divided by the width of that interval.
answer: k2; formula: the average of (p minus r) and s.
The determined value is -0.04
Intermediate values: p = 0.20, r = 0.23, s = -0.05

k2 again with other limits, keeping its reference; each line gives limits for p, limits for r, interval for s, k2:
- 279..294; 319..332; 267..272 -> 0.05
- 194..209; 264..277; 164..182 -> 0.19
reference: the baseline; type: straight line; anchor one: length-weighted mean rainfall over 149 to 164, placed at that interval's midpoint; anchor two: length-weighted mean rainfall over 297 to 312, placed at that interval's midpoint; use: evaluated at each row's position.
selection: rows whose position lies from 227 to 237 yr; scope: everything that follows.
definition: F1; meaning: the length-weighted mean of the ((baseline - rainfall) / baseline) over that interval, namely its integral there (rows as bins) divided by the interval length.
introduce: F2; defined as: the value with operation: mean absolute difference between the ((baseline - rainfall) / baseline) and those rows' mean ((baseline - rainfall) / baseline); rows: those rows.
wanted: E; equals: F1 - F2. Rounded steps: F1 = -0.019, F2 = 0.026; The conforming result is -0.04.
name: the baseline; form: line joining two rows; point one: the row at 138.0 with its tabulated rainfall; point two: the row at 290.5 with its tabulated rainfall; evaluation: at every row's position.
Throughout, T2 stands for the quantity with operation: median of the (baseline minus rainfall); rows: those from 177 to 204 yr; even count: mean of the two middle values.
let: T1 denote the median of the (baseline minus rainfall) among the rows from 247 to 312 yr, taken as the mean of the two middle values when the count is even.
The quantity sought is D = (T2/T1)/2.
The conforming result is -1.17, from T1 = -11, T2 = 25.3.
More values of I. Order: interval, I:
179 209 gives -23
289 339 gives -52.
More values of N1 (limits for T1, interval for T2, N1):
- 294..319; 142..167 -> -99.5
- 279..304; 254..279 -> -99.0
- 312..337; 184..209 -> -99.5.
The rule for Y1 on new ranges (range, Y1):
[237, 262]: 260.5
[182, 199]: 193.0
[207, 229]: 225.5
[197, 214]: 213.0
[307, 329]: 328.0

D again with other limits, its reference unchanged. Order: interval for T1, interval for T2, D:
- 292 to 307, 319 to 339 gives 0.26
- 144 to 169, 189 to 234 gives 0.35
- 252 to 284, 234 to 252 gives 0.49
